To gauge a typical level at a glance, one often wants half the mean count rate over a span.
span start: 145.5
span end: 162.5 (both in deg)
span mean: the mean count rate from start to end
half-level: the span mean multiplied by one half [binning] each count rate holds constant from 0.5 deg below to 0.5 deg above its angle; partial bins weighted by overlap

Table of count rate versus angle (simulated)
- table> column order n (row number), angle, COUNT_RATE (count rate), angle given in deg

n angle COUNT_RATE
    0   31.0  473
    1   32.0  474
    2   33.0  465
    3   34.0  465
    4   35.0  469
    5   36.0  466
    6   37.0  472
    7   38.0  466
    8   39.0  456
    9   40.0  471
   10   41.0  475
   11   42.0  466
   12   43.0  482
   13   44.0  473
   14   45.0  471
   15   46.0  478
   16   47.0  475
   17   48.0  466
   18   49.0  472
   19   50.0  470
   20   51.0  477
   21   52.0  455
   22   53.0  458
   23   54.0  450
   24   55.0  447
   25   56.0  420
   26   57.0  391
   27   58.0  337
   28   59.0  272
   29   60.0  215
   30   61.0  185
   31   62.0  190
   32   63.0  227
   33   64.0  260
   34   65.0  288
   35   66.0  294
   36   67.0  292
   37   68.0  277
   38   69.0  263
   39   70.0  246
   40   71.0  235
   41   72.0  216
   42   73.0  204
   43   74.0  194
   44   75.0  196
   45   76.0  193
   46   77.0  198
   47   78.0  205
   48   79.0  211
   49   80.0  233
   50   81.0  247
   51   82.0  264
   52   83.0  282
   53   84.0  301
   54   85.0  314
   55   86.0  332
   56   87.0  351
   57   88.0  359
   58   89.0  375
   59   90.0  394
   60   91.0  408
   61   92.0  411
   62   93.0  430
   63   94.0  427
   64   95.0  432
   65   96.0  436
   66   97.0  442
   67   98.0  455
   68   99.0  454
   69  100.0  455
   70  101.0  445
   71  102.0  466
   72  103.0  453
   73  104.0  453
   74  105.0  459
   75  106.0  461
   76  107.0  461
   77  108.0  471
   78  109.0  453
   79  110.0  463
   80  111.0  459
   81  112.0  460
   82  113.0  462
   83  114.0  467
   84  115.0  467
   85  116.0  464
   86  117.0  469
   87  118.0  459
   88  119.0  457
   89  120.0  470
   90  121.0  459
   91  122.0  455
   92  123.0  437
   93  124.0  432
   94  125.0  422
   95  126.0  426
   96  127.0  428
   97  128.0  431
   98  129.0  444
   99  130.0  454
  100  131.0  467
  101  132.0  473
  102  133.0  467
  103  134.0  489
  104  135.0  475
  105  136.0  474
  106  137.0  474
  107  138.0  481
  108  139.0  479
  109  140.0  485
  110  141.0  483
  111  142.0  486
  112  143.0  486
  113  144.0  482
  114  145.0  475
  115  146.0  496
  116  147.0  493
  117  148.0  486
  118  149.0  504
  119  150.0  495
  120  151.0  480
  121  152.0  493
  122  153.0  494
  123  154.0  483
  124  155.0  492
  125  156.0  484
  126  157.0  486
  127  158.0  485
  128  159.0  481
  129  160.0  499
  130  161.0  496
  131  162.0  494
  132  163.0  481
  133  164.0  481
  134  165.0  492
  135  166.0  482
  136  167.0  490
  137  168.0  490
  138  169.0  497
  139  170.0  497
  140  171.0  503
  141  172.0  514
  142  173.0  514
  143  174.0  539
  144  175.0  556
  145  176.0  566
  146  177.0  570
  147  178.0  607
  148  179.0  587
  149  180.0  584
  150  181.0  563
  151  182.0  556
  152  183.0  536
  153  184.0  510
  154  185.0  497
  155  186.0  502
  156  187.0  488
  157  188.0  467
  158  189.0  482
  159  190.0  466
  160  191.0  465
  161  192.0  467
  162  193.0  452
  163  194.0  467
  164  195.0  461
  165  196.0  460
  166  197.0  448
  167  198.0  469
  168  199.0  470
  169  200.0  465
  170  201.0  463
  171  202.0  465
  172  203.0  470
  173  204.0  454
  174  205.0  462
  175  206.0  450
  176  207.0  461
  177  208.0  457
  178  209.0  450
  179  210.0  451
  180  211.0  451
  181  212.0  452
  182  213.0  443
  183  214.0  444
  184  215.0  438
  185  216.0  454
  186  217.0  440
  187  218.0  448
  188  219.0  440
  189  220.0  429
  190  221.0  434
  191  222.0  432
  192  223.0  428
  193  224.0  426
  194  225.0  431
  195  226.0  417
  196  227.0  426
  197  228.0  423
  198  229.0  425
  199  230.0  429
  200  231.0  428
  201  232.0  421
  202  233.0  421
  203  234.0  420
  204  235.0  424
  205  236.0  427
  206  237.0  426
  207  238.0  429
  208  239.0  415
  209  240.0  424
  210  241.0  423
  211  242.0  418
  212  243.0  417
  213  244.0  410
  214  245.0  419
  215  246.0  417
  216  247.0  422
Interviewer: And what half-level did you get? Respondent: 245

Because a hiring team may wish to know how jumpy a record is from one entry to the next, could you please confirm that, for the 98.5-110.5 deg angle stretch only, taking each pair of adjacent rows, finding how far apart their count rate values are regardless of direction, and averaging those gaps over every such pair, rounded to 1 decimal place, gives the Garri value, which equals 8.3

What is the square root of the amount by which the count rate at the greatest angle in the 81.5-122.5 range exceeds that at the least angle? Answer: 14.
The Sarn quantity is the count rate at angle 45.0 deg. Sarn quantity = 471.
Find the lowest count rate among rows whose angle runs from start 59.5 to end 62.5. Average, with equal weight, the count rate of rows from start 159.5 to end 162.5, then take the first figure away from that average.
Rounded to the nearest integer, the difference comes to 311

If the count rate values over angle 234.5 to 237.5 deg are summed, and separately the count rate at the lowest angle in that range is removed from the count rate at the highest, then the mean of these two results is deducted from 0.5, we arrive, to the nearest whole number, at -639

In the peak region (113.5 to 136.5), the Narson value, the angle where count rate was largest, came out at 134.0 deg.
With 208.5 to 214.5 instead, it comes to 212.0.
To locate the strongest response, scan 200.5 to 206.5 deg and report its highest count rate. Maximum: 470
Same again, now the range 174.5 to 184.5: 607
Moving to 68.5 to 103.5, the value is 466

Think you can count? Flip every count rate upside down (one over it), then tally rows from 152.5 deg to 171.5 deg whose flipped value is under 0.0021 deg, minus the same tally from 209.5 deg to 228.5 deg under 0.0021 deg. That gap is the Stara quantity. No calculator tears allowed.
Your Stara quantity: 19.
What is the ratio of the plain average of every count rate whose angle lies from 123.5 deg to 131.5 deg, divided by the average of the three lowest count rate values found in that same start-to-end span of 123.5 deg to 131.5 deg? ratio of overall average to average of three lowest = 1.03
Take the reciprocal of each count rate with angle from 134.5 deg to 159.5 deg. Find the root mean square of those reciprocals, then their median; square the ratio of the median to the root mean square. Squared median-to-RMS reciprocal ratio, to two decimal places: 1.00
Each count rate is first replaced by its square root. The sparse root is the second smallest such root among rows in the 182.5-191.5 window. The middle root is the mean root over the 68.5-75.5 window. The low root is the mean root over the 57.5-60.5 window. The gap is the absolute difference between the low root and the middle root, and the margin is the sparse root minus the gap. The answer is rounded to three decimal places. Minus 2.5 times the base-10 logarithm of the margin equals -3.250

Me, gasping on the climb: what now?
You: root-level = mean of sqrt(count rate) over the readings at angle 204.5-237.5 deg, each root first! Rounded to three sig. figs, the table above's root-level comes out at 20.9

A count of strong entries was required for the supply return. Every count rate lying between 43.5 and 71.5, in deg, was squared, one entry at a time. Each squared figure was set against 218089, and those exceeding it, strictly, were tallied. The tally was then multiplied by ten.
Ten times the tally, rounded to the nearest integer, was 70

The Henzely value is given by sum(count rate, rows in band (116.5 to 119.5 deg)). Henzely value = 1385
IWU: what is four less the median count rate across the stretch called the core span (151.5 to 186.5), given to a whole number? -493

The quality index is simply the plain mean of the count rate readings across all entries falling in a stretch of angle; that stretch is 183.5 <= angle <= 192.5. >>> 483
